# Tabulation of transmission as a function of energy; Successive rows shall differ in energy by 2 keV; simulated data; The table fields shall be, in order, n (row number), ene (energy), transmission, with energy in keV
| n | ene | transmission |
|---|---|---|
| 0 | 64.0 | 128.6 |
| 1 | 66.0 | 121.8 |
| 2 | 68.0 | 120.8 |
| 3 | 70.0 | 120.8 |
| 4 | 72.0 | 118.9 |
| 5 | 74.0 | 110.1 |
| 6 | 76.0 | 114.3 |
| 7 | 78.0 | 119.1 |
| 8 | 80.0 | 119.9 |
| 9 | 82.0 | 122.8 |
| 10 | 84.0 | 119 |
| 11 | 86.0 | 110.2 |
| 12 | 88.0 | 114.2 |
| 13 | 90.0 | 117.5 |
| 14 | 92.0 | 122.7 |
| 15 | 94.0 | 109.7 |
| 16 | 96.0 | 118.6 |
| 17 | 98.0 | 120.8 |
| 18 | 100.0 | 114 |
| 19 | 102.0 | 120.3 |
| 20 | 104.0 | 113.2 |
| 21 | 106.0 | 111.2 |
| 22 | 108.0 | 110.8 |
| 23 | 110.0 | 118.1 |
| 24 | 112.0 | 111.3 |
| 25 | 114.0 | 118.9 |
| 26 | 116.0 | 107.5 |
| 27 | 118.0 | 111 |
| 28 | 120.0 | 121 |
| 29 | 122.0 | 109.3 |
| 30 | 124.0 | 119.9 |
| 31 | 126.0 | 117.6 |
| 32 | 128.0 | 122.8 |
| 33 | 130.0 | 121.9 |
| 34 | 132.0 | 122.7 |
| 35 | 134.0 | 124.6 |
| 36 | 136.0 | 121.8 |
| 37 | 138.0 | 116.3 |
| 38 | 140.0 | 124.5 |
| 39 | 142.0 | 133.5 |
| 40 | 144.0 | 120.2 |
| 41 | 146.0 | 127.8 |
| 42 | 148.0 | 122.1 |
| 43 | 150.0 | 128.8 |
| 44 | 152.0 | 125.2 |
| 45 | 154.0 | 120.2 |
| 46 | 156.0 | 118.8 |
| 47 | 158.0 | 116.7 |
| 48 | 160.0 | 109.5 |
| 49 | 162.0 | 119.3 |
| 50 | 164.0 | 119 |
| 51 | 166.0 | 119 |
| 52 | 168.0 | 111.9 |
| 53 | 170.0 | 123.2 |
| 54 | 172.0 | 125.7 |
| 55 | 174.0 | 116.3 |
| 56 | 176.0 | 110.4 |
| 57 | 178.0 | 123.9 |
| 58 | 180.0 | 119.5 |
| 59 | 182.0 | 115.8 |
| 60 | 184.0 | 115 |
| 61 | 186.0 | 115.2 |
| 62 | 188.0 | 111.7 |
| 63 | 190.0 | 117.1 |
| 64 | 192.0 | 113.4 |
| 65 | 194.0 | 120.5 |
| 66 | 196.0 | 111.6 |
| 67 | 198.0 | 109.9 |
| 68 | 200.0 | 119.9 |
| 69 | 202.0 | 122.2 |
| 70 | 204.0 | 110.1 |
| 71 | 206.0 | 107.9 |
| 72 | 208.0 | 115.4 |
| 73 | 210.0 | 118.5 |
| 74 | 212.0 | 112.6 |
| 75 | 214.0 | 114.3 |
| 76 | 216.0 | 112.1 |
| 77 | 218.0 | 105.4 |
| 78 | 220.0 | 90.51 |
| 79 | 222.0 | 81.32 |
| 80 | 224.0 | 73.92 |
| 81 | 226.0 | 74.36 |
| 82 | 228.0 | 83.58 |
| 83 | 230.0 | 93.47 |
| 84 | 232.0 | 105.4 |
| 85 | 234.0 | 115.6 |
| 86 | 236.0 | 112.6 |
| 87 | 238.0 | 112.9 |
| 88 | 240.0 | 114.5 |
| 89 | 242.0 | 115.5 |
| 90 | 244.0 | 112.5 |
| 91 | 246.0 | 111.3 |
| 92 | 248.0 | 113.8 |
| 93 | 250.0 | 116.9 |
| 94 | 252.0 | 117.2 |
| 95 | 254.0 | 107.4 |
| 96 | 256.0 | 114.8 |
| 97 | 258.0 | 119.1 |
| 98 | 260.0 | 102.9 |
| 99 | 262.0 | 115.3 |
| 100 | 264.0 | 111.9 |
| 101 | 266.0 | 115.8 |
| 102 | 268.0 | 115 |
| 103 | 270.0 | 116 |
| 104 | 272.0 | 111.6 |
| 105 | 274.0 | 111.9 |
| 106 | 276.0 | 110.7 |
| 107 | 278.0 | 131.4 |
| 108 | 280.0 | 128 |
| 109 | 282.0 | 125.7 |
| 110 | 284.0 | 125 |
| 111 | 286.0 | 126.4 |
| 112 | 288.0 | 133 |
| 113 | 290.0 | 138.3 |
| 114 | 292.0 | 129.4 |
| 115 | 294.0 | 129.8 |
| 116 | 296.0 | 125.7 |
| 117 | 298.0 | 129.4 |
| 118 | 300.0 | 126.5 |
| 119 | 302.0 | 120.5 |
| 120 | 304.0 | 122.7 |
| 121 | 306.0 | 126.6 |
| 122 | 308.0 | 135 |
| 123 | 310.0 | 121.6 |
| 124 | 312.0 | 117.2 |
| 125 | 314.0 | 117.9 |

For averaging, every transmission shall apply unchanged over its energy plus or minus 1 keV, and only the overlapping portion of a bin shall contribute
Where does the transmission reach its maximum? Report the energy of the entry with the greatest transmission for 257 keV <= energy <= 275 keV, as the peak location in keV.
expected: 258.0 keV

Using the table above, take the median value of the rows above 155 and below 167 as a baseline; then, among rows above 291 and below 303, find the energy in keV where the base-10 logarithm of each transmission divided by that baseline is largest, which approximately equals 294.0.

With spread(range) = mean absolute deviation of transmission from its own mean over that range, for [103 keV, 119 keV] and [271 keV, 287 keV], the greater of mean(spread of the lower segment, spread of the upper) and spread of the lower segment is 5.2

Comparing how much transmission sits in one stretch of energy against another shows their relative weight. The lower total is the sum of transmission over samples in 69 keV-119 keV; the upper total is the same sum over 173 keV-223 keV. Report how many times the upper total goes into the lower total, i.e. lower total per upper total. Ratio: 1.03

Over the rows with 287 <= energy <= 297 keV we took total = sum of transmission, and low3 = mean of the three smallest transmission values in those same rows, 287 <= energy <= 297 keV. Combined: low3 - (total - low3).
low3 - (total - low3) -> -400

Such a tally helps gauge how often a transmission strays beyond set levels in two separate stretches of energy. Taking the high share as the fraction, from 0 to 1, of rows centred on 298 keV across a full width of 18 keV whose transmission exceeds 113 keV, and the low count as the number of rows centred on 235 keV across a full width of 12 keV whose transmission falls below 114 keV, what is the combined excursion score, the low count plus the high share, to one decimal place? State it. 5.0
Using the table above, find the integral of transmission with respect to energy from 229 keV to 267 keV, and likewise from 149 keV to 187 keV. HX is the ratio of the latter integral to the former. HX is 1.06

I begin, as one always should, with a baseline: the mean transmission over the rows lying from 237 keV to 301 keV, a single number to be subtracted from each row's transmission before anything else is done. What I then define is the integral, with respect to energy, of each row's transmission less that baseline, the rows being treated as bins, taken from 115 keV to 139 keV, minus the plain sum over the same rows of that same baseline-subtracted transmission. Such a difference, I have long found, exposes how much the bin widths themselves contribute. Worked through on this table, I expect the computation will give -14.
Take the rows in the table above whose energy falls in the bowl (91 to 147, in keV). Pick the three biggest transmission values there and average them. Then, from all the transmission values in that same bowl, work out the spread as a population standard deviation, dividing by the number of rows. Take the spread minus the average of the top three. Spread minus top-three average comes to -123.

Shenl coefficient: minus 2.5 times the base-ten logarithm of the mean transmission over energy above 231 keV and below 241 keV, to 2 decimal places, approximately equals -5.12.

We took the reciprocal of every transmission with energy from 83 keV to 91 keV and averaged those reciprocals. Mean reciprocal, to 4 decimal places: 0.0087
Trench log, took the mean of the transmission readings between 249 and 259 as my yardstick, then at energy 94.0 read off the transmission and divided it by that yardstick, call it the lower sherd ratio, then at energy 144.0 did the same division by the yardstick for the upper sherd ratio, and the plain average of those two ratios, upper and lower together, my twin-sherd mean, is 1.00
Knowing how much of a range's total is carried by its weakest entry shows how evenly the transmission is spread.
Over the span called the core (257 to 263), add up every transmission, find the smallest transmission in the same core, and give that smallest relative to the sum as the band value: 0.305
